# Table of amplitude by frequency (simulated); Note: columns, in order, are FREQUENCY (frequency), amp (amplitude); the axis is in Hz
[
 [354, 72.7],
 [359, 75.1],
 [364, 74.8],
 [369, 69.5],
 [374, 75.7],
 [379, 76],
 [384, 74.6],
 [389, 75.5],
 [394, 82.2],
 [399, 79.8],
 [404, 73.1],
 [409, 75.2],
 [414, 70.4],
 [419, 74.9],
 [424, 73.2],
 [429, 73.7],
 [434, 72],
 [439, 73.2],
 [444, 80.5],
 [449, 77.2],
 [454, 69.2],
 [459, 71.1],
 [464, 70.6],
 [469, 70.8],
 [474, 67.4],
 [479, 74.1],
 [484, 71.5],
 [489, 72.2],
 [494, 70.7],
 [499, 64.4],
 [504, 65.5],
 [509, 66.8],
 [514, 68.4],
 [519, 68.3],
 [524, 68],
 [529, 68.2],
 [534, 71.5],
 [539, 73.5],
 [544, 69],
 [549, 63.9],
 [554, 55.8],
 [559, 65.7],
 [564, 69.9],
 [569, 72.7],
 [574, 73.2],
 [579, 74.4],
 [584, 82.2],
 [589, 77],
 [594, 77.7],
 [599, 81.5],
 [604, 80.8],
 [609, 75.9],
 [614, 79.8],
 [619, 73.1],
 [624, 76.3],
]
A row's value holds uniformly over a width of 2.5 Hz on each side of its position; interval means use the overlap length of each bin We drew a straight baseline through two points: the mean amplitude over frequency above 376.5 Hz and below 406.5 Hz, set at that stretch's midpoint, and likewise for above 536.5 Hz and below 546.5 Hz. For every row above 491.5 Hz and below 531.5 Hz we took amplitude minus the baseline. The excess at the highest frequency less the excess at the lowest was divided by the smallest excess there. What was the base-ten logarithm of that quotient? -0.85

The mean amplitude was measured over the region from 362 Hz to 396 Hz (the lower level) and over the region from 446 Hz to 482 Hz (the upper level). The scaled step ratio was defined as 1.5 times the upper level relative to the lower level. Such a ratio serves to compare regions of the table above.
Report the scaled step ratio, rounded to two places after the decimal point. 1.42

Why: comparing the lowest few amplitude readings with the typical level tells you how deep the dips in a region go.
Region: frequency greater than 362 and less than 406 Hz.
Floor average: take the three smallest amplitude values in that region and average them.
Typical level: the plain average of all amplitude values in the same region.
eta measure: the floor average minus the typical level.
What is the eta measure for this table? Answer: -3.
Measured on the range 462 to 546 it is -4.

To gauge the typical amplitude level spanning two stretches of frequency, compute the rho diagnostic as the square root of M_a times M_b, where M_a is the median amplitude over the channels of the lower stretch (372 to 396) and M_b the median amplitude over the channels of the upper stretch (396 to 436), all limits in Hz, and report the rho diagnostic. 74.6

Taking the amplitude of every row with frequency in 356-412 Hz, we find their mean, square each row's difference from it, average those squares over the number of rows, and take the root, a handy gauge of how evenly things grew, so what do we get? 3.1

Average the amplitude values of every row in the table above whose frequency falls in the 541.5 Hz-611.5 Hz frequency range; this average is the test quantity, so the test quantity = 72.8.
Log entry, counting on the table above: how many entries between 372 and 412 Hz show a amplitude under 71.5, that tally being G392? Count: 0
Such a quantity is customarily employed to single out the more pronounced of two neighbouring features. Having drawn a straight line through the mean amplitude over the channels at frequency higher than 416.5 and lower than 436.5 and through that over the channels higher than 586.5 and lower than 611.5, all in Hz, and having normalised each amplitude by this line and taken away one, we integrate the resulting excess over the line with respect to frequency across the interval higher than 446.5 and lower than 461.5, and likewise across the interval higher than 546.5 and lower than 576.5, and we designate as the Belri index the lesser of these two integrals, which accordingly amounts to -4.1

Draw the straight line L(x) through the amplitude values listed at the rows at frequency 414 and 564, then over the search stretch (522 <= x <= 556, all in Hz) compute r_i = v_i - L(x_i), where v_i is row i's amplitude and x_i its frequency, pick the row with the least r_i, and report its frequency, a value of 554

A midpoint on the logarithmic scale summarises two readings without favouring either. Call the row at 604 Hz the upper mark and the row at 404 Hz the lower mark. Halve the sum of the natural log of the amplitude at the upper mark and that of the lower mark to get 4.34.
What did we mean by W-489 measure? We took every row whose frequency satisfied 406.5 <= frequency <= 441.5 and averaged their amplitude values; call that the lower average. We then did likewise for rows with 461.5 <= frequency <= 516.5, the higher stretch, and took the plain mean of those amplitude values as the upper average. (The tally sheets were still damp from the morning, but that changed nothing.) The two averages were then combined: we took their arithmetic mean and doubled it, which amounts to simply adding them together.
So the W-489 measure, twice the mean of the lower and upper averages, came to 143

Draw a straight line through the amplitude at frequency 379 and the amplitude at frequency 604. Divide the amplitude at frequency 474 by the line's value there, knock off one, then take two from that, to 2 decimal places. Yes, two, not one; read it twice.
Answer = -2.14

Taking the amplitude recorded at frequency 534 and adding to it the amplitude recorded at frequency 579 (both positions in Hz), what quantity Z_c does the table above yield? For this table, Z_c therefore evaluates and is 146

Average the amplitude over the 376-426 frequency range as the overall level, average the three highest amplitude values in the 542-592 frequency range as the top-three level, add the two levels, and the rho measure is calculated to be 153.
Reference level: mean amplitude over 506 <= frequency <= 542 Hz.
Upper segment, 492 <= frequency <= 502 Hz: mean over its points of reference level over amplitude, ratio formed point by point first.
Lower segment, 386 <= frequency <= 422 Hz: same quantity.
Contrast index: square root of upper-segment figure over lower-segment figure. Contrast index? 1.06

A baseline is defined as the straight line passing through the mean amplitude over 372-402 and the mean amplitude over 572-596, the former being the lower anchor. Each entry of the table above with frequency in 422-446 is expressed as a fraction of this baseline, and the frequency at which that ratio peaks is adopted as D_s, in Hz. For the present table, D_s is 444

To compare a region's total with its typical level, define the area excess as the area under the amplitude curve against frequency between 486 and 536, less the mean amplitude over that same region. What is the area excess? 3352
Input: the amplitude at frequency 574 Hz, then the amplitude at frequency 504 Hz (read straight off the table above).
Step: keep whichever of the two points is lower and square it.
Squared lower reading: 4290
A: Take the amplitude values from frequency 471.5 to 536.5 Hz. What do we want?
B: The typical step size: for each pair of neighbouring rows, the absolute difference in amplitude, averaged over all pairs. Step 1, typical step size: 2.14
